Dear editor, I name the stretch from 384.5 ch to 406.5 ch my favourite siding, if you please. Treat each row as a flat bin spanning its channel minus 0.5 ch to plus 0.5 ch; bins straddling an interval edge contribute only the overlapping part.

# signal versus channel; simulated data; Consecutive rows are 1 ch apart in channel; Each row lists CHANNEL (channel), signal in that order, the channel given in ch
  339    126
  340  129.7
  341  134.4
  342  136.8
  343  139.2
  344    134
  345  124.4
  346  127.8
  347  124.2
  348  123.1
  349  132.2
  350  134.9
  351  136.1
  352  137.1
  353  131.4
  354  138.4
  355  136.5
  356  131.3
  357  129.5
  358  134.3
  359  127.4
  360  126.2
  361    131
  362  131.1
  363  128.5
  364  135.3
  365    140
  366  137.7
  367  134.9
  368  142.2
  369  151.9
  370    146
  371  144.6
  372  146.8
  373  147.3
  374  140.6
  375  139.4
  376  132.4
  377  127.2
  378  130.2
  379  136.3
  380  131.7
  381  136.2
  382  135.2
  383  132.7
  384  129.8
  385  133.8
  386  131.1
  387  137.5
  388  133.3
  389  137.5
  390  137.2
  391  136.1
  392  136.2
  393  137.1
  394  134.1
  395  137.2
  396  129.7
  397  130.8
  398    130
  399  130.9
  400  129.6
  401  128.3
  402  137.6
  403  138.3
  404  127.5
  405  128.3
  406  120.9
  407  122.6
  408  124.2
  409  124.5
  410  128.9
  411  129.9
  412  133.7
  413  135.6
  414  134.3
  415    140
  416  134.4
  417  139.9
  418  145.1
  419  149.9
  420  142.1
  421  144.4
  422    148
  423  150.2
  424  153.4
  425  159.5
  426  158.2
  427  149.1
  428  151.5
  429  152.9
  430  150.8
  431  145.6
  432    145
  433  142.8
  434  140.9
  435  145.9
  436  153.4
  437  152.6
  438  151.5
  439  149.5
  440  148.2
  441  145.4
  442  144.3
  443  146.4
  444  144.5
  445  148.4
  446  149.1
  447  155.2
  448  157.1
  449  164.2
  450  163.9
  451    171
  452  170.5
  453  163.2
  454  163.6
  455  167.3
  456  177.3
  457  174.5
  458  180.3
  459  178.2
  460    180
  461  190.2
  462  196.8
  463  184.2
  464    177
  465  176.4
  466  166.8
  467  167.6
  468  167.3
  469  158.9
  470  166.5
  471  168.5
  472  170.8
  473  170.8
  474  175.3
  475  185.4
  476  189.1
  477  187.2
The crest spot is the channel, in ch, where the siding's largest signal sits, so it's 403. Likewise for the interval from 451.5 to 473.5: 462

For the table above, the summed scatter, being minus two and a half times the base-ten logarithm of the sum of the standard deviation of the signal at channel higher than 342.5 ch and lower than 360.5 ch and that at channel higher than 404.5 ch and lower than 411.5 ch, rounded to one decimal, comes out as -2.3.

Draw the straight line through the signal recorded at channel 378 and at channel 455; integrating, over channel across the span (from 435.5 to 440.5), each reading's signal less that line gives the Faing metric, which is -40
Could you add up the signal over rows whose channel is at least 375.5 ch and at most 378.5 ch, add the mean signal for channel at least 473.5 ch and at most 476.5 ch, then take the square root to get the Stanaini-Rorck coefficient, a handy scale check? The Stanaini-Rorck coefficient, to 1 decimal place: 23.9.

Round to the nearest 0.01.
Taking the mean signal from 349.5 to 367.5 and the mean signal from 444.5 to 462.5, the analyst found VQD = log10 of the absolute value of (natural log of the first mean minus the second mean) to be 2.22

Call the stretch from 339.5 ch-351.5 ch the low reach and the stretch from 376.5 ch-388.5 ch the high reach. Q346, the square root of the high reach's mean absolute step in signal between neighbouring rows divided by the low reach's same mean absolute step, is 0.96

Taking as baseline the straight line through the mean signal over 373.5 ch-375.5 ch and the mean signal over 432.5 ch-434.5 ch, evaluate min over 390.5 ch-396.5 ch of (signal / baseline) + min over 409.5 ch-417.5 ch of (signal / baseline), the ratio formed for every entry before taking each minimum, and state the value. 1.84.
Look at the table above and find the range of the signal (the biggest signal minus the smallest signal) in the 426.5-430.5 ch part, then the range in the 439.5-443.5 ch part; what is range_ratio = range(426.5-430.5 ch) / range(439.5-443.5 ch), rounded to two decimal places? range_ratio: 0.97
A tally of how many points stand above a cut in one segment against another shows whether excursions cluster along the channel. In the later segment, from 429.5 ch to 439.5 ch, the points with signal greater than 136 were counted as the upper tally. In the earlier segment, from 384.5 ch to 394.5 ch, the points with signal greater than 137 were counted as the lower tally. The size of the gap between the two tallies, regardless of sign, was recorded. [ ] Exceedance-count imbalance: 6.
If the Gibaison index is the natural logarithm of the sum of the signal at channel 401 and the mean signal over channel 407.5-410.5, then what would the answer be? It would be 5.54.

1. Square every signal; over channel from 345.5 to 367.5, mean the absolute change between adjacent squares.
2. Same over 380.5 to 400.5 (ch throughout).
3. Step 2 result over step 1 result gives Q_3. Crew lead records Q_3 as 0.70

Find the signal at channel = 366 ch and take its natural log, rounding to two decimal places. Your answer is 4.93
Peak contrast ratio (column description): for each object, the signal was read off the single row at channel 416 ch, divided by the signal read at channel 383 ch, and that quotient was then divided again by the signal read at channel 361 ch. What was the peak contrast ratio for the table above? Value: 0.0077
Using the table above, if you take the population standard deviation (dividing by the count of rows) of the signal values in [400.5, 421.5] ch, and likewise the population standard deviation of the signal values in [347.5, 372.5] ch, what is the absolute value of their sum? 14.6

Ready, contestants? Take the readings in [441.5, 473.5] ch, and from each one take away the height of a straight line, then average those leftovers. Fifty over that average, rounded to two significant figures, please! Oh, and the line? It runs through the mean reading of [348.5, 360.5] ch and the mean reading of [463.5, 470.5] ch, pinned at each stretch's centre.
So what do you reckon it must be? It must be 26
